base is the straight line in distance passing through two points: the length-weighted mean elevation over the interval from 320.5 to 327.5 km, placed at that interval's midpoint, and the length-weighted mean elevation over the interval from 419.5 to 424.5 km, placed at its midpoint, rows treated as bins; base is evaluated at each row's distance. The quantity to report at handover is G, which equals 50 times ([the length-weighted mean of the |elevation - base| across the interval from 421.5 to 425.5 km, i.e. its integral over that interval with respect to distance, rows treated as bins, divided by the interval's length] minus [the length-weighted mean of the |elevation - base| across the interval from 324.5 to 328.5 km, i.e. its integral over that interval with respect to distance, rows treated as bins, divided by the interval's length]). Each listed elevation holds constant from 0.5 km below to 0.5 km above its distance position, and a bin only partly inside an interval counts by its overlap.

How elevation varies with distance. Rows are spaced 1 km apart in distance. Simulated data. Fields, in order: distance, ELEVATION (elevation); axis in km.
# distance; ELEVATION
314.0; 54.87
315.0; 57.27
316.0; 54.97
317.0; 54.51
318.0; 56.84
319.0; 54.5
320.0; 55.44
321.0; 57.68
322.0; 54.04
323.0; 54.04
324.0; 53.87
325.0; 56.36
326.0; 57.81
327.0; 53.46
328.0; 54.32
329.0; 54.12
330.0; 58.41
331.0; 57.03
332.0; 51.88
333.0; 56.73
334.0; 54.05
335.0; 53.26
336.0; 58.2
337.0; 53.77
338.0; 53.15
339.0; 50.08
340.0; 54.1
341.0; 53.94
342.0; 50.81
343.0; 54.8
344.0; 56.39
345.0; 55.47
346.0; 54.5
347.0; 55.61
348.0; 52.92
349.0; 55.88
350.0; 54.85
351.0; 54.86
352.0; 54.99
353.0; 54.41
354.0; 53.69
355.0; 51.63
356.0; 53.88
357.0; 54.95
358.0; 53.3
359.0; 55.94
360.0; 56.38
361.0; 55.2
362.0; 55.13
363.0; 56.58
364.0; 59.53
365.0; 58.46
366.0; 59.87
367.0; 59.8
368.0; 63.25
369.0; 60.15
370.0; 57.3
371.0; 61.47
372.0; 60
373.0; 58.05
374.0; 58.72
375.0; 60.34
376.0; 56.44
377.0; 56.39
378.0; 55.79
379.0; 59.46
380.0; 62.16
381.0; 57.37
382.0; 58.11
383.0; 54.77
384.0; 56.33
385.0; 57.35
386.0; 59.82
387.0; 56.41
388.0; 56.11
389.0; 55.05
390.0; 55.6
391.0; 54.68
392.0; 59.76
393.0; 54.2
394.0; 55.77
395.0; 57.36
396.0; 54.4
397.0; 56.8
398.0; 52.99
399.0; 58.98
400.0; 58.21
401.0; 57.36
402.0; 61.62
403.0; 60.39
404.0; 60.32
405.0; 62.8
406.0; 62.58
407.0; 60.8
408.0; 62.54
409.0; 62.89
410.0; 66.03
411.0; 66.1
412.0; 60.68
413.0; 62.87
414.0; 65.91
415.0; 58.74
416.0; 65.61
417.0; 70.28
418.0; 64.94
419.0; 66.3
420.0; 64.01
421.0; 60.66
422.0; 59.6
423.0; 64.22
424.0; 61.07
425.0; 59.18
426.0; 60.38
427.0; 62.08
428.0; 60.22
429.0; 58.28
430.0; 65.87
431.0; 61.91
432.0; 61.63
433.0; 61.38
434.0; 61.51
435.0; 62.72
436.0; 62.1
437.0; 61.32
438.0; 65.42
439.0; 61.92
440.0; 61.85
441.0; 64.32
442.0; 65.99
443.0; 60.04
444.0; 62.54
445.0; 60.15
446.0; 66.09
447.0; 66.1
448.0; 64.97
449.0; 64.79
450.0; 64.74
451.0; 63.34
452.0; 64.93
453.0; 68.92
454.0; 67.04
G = 23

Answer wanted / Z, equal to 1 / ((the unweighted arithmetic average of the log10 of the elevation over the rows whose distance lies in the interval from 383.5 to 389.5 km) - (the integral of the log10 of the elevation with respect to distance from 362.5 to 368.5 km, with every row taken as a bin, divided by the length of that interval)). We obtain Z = -49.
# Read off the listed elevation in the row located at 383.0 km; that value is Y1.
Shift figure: 54.77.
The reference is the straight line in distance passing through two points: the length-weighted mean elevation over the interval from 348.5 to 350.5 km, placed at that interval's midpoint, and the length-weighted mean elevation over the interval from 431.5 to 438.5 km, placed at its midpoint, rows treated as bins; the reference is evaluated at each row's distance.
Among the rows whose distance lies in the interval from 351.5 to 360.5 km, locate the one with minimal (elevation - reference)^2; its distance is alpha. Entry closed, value 360.0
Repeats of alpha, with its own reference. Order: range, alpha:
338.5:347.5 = 343.0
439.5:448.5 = 444.0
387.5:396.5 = 392.0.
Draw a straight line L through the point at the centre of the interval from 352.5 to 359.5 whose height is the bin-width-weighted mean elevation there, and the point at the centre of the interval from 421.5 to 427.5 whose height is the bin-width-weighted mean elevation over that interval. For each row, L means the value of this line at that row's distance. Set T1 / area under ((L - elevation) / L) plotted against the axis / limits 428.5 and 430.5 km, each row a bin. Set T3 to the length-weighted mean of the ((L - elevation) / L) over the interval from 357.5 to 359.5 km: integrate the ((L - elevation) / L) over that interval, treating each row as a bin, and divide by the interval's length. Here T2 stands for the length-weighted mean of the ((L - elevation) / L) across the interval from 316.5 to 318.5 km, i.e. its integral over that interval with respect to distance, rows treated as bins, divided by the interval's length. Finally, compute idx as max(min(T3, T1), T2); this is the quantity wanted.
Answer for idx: -0.02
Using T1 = -0.02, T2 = -0.11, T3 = -0.007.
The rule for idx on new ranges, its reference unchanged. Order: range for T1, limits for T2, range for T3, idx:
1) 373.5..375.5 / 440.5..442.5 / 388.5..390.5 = -0.04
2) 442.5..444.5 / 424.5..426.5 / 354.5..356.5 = 0.02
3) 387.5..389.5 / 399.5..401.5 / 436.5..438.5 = 0.01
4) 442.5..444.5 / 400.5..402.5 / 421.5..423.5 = -0.01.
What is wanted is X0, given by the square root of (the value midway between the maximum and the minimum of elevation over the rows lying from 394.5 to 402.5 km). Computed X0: 7.57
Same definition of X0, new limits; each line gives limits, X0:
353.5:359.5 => 7.33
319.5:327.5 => 7.46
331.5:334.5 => 7.37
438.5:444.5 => 7.94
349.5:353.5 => 7.40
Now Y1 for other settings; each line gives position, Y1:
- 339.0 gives 50.08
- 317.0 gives 54.51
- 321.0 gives 57.68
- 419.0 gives 66.3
